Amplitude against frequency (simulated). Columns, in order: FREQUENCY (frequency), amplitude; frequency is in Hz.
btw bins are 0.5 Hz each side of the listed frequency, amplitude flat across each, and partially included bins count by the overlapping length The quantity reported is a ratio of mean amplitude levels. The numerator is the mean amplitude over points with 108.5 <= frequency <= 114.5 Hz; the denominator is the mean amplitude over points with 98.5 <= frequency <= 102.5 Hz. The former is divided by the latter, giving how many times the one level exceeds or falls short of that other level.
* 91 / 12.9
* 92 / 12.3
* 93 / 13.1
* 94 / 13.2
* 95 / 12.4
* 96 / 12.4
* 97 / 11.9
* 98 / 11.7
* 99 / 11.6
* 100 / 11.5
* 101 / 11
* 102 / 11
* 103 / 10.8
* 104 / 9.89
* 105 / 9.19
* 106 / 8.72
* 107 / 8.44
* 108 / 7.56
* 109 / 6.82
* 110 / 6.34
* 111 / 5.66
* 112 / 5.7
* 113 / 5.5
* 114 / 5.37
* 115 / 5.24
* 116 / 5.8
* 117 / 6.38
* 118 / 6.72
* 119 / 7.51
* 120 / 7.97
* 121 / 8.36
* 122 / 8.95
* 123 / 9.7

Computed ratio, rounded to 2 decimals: 0.52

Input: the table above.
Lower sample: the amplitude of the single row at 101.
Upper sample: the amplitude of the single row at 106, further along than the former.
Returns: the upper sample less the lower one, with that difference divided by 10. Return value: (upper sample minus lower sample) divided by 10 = -0.23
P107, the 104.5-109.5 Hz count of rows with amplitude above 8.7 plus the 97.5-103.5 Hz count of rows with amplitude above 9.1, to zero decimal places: 8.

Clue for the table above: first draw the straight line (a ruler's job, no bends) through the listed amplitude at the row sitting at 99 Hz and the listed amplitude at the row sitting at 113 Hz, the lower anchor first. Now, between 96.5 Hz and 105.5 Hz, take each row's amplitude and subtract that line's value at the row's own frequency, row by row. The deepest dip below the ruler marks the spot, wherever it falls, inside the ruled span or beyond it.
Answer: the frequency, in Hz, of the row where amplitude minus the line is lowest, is 97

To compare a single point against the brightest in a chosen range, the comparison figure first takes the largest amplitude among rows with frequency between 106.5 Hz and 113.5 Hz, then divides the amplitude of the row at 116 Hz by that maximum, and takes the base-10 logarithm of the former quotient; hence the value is -0.16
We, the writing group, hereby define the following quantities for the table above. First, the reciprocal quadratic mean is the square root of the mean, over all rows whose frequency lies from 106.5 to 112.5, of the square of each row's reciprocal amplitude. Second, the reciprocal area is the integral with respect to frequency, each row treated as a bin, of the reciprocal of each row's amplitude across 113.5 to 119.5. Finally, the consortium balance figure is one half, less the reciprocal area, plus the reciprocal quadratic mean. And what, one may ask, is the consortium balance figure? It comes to -0.34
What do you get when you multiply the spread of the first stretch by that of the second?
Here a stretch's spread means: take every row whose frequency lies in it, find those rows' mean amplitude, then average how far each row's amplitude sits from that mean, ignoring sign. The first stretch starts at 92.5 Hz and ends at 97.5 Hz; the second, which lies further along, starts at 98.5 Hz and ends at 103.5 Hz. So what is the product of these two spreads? 0.13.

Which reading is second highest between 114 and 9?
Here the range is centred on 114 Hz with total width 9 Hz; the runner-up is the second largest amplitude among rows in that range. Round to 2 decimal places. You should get 6.38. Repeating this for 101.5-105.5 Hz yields 10.80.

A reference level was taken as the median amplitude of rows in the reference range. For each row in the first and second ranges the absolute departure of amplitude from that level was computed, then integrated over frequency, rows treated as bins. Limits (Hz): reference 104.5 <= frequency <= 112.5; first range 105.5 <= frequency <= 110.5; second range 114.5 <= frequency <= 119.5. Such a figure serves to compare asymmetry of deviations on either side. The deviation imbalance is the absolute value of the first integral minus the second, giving 1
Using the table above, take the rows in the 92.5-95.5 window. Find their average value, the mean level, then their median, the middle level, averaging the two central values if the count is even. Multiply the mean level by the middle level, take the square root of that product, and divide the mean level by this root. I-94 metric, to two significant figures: 0.99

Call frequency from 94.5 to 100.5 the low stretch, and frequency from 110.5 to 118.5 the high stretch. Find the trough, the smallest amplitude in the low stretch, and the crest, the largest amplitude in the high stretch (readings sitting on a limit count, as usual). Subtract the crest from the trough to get 4.8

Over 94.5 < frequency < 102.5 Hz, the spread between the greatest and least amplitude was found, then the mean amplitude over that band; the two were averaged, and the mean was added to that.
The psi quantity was 18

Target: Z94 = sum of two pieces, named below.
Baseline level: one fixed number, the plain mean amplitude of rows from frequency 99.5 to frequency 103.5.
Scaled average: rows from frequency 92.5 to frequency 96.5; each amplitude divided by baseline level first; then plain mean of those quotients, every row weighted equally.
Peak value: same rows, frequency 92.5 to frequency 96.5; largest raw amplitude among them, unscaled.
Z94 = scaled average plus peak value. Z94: 14.4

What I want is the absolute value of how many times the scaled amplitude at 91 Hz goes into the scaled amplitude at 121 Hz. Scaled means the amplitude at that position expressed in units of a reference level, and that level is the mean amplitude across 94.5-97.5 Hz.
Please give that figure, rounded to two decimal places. 0.65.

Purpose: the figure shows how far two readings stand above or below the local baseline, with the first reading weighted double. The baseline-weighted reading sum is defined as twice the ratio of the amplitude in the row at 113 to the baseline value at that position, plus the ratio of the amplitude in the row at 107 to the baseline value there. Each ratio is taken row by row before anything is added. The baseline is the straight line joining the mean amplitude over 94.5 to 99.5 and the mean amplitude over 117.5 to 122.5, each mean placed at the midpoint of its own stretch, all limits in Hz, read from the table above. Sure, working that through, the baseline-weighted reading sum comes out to 2.03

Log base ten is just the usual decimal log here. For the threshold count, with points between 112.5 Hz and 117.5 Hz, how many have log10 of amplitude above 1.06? 0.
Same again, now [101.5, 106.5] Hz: 0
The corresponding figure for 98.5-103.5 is 2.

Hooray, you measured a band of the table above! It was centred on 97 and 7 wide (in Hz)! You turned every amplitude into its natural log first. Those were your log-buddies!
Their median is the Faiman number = 2.5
